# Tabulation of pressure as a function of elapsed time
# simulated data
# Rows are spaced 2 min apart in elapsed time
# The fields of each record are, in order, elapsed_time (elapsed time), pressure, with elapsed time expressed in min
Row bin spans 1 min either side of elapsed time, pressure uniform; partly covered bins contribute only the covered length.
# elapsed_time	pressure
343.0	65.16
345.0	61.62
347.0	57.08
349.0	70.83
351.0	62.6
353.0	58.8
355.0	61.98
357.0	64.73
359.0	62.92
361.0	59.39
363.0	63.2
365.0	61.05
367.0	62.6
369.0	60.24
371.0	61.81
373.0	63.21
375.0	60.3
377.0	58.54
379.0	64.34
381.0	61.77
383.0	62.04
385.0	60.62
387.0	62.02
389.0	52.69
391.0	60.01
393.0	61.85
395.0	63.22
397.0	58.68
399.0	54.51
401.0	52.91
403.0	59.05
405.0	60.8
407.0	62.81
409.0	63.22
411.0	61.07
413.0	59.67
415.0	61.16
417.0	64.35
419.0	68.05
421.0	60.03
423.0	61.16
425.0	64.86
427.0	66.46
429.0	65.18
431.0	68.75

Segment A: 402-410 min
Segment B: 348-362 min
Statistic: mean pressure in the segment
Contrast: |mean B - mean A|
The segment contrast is 1.6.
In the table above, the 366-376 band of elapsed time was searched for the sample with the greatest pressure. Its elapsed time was 373.0 min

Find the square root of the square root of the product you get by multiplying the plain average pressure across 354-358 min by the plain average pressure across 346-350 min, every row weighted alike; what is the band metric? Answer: 7.98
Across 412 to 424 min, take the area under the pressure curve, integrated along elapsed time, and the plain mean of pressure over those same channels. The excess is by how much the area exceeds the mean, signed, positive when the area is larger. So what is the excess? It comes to 686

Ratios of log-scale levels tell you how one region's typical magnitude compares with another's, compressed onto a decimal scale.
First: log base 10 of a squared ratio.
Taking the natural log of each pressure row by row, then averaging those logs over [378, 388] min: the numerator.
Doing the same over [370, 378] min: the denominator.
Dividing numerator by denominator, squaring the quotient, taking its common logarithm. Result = 0.004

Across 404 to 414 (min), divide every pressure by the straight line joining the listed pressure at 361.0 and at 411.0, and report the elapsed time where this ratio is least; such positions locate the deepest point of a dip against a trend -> 413.0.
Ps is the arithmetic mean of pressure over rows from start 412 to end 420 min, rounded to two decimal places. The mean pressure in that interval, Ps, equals 63.31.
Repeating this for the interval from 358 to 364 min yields 61.84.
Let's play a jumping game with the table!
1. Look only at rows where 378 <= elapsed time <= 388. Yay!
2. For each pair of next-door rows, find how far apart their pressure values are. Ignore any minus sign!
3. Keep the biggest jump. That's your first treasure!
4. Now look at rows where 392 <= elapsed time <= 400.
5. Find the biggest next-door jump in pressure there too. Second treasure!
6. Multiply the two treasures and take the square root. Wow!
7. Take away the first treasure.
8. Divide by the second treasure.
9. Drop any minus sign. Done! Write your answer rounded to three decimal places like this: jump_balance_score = 0.186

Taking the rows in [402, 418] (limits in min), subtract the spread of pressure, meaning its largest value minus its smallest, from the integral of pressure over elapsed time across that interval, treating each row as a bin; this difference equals 979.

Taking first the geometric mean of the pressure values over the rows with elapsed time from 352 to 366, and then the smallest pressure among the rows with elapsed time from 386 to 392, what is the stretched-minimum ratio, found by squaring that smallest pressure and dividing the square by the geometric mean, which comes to 45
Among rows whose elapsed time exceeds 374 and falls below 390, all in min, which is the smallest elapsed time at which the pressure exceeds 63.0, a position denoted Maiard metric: 379.0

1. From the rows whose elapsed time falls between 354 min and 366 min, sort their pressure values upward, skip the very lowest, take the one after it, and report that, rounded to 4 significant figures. 61.05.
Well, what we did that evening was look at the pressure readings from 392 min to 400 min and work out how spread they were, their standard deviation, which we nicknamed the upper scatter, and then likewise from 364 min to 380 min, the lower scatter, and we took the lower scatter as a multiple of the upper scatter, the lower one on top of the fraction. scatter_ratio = 0.5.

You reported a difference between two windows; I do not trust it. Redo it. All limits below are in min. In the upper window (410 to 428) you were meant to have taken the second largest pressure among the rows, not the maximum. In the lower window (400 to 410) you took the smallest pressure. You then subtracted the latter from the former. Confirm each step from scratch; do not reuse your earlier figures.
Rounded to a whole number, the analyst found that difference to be 14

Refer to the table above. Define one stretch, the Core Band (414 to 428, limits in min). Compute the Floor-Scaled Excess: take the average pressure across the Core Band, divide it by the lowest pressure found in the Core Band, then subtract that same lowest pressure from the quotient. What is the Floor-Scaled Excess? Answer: -59.0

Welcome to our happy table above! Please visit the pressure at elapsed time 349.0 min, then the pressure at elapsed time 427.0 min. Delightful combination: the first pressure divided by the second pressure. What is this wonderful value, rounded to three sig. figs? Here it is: 1.07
